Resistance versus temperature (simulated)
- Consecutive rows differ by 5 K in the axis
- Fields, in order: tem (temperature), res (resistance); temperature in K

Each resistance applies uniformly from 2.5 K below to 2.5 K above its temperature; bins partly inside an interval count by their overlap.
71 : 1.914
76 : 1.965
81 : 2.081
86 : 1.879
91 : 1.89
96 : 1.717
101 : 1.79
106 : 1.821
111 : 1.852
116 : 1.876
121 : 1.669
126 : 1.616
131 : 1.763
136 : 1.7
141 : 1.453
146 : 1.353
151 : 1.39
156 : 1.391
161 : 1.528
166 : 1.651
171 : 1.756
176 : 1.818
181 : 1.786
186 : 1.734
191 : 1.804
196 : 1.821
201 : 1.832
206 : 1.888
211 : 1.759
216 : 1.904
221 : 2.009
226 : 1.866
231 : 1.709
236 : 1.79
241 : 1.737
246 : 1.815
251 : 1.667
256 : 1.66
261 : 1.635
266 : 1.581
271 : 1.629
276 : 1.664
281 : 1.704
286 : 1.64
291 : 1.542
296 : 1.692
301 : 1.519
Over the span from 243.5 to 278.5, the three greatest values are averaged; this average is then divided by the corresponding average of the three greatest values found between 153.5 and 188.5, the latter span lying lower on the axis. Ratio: 0.96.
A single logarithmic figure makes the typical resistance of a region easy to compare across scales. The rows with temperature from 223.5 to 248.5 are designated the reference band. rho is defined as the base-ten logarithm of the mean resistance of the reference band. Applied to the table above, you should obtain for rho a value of 0.251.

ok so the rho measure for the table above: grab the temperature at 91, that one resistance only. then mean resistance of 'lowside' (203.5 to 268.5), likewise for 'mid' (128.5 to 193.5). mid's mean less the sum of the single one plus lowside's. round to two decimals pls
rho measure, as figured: -2.04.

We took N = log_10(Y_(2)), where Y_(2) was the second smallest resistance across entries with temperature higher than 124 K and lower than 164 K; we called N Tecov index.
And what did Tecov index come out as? 0.143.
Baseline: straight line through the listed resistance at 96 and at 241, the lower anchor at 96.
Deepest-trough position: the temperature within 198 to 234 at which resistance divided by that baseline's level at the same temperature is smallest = 231 K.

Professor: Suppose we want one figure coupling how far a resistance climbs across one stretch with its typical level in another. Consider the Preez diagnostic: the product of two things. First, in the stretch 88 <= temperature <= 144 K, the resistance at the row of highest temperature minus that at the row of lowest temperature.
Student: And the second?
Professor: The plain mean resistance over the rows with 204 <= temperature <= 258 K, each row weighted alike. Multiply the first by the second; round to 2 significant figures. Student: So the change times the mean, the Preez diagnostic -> -0.79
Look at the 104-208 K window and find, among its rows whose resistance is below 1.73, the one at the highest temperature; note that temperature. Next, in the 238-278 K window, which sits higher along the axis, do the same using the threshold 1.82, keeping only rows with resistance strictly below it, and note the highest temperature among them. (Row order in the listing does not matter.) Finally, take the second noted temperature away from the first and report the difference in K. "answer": -110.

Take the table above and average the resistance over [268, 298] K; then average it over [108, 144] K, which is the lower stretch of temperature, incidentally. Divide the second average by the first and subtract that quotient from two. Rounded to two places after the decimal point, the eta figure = 0.96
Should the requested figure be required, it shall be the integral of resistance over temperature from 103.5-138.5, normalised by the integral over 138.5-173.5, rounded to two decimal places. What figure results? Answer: 1.17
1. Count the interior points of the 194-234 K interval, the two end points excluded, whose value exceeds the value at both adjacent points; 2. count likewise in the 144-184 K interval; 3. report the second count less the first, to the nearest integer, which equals -1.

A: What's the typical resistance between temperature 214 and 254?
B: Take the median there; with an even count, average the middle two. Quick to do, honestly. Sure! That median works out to 1.80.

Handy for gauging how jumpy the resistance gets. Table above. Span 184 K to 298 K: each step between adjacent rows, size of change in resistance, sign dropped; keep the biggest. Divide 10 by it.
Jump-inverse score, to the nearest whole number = 64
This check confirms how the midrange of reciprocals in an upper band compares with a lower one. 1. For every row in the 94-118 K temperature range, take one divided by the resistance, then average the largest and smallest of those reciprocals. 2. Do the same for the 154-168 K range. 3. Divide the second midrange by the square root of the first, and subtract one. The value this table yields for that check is -0.11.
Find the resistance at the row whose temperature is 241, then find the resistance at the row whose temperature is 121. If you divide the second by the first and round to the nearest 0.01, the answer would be 0.96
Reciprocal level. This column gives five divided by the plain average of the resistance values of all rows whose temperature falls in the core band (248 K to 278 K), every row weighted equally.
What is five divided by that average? 3.05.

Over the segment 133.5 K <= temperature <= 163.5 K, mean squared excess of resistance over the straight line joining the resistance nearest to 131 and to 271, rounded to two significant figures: 0.090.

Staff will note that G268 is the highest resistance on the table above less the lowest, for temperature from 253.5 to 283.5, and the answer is 0.12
